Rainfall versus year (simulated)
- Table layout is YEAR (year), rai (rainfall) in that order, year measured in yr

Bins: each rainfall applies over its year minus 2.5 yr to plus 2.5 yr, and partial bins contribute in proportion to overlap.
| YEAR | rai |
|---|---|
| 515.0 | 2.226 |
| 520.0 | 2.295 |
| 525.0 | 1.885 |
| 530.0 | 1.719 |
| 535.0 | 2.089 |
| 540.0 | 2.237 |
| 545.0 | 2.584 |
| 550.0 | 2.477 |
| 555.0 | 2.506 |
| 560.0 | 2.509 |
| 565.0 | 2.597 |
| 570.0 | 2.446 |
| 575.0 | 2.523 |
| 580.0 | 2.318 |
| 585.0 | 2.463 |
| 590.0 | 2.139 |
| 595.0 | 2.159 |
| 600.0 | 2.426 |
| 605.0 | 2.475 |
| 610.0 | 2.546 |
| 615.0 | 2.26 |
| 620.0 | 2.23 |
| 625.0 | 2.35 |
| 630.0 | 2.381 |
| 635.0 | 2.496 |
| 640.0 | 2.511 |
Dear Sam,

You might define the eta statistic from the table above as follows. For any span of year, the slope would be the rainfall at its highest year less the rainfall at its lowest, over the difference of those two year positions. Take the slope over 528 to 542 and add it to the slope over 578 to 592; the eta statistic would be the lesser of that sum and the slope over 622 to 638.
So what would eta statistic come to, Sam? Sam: 0.015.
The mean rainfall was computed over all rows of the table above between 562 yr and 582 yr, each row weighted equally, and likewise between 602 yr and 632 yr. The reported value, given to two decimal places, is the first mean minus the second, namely 0.10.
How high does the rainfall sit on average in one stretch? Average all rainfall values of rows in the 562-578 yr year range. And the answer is 2.52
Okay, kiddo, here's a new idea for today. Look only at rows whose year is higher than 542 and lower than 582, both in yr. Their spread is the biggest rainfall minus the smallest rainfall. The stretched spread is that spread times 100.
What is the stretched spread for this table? 28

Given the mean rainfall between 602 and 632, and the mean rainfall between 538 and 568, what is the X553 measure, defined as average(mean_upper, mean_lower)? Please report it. 2.43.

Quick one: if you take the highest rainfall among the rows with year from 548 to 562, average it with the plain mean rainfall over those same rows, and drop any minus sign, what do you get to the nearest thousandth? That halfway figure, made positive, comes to 2.503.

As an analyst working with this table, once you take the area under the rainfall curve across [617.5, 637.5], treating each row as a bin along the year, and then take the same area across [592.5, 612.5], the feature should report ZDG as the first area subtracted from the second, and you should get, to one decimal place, 0.7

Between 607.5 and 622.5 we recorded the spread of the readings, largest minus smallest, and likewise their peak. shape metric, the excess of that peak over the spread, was 2.2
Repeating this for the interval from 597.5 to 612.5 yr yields 2.4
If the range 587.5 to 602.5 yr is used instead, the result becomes 2.1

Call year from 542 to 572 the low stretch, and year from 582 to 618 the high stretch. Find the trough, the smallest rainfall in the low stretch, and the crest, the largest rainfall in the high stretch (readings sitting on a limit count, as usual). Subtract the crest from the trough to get -0.1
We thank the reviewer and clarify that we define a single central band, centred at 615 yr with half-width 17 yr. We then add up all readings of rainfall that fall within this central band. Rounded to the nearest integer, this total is 17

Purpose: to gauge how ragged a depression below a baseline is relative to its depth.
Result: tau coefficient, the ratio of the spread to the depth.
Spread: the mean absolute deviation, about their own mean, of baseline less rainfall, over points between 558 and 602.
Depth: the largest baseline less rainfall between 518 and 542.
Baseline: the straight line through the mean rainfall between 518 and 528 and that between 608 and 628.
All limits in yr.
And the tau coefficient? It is 0.4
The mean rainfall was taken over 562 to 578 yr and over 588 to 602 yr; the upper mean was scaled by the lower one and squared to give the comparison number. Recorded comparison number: 0.79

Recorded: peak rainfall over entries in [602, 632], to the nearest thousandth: 2.546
